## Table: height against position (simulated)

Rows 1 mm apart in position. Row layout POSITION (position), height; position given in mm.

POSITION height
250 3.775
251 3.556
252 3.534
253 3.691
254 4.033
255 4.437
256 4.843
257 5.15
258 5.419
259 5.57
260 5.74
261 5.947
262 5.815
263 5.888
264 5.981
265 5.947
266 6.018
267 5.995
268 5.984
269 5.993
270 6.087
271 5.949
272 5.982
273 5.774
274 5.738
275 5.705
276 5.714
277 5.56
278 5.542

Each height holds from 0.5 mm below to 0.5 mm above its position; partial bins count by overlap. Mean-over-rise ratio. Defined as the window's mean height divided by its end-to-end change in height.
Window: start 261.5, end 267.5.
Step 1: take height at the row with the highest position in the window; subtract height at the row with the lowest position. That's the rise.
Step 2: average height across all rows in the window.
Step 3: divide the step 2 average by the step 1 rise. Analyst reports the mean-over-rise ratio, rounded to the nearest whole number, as 33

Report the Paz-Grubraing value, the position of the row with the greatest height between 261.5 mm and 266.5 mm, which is 266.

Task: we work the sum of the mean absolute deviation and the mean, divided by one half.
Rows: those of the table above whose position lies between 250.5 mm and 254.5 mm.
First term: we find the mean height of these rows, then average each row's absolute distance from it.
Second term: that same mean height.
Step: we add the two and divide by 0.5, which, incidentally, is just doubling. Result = 7.7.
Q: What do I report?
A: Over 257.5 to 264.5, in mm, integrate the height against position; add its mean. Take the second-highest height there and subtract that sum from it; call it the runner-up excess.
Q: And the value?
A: -40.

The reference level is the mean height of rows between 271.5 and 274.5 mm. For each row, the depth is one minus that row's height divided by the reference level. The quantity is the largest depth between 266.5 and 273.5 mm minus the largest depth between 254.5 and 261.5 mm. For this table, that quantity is -0.23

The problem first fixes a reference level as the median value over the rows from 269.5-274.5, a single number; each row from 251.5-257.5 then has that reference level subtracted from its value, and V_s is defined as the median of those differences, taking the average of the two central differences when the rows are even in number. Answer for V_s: -1.71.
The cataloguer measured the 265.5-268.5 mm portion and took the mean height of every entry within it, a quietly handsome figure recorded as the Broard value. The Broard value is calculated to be 6.0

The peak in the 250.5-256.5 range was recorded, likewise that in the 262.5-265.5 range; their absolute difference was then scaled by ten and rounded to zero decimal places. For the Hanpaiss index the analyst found 11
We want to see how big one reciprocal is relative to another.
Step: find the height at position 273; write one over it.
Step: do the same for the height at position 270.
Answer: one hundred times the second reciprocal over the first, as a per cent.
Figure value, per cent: 94.9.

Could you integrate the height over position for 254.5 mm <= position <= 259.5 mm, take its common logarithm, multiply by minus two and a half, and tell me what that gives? -3.51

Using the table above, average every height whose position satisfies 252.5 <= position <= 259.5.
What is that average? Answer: 4.7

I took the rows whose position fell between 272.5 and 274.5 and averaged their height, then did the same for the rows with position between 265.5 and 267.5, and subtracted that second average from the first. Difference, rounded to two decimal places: -0.25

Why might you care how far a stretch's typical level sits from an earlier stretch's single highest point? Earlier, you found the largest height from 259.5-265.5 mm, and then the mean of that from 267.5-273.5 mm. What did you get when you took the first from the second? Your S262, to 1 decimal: 0.0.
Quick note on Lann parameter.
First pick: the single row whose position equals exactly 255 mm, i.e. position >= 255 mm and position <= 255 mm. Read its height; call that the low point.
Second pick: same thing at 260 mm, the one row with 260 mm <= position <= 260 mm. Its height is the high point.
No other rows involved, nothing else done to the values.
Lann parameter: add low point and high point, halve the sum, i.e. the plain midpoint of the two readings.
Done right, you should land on 5.09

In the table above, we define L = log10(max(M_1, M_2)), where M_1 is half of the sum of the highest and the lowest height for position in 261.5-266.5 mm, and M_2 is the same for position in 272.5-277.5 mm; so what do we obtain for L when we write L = 0.772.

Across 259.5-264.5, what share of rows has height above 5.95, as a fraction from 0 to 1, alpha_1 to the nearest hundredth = 0.20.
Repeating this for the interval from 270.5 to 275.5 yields 0.20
